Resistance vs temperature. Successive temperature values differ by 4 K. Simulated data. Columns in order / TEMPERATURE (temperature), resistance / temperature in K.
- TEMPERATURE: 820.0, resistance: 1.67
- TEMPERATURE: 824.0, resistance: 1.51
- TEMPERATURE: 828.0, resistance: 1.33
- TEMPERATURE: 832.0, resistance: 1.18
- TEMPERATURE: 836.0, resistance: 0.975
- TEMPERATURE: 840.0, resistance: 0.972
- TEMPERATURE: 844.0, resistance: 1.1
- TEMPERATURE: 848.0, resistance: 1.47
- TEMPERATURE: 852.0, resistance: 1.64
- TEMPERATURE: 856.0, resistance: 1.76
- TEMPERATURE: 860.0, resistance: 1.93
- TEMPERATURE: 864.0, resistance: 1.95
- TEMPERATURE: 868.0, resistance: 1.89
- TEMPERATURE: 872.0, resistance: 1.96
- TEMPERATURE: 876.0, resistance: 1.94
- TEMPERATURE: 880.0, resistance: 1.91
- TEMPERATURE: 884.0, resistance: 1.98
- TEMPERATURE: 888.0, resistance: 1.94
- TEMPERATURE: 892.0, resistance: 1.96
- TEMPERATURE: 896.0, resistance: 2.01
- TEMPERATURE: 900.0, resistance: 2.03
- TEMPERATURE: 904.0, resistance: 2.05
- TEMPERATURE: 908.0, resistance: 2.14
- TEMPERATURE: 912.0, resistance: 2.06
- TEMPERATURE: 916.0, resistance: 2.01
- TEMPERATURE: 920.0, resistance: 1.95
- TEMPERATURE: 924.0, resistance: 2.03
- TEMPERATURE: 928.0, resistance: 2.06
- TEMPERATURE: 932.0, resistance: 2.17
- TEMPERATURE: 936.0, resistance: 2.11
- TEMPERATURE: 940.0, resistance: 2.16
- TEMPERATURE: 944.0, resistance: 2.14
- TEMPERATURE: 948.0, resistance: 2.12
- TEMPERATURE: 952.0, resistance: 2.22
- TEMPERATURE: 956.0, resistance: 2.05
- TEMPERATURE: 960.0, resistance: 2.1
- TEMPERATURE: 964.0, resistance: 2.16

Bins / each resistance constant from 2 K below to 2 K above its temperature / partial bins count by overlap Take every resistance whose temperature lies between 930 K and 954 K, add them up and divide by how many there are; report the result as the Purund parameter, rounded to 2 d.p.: 2.15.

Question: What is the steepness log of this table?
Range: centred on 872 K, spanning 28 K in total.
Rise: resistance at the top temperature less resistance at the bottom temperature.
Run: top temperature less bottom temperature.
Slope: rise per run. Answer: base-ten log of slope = -2.7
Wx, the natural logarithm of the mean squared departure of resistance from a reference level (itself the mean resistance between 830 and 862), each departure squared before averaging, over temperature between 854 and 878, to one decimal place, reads -1.3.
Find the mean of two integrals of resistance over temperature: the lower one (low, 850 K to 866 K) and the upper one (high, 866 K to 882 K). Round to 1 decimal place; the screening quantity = 30.0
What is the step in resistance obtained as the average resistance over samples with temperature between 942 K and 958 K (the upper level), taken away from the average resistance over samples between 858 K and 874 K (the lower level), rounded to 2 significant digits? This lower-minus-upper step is -0.20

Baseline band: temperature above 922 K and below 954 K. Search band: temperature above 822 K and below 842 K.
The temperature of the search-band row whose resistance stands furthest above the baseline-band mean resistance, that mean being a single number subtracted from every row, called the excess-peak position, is 824.0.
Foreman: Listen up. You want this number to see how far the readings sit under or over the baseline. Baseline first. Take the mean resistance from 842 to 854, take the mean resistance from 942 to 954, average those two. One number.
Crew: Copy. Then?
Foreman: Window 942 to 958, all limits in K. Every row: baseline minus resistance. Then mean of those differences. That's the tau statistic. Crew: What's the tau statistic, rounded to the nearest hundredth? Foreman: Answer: -0.35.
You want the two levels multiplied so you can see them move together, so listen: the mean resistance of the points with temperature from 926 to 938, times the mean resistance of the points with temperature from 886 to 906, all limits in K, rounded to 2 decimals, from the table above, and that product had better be 4.22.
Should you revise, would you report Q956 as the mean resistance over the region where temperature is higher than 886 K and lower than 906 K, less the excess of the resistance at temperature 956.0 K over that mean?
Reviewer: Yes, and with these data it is 1.9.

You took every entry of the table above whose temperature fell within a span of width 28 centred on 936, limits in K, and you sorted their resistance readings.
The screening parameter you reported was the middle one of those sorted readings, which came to 2.12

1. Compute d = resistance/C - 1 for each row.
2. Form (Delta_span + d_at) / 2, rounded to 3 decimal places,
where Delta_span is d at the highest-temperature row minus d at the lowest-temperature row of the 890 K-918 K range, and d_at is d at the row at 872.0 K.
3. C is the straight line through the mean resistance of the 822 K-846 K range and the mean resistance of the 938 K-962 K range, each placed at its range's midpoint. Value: 0.108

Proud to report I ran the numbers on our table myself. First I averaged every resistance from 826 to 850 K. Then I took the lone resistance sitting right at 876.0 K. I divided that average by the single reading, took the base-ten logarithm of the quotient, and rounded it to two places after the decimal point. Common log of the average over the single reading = -0.22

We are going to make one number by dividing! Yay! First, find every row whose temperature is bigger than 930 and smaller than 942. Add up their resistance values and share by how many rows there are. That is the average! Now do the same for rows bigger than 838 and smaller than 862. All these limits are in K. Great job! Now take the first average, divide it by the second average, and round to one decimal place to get 1.5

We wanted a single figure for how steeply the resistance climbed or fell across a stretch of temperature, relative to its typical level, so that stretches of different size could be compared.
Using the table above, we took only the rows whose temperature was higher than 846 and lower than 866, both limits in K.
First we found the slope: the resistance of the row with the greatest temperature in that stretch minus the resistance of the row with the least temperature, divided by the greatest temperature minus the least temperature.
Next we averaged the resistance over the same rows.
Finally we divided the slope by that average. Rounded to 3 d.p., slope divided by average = 0.017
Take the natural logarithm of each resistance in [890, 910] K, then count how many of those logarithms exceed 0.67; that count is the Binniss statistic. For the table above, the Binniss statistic 5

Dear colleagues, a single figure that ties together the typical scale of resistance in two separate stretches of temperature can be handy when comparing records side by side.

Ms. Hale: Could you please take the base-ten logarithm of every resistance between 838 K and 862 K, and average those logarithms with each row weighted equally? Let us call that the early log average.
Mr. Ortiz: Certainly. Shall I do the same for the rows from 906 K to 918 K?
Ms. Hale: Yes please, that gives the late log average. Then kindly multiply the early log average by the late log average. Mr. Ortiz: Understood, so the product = 0.050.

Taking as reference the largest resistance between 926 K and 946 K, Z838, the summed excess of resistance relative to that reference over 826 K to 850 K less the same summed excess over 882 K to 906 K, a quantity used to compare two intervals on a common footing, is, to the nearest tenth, -4.9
